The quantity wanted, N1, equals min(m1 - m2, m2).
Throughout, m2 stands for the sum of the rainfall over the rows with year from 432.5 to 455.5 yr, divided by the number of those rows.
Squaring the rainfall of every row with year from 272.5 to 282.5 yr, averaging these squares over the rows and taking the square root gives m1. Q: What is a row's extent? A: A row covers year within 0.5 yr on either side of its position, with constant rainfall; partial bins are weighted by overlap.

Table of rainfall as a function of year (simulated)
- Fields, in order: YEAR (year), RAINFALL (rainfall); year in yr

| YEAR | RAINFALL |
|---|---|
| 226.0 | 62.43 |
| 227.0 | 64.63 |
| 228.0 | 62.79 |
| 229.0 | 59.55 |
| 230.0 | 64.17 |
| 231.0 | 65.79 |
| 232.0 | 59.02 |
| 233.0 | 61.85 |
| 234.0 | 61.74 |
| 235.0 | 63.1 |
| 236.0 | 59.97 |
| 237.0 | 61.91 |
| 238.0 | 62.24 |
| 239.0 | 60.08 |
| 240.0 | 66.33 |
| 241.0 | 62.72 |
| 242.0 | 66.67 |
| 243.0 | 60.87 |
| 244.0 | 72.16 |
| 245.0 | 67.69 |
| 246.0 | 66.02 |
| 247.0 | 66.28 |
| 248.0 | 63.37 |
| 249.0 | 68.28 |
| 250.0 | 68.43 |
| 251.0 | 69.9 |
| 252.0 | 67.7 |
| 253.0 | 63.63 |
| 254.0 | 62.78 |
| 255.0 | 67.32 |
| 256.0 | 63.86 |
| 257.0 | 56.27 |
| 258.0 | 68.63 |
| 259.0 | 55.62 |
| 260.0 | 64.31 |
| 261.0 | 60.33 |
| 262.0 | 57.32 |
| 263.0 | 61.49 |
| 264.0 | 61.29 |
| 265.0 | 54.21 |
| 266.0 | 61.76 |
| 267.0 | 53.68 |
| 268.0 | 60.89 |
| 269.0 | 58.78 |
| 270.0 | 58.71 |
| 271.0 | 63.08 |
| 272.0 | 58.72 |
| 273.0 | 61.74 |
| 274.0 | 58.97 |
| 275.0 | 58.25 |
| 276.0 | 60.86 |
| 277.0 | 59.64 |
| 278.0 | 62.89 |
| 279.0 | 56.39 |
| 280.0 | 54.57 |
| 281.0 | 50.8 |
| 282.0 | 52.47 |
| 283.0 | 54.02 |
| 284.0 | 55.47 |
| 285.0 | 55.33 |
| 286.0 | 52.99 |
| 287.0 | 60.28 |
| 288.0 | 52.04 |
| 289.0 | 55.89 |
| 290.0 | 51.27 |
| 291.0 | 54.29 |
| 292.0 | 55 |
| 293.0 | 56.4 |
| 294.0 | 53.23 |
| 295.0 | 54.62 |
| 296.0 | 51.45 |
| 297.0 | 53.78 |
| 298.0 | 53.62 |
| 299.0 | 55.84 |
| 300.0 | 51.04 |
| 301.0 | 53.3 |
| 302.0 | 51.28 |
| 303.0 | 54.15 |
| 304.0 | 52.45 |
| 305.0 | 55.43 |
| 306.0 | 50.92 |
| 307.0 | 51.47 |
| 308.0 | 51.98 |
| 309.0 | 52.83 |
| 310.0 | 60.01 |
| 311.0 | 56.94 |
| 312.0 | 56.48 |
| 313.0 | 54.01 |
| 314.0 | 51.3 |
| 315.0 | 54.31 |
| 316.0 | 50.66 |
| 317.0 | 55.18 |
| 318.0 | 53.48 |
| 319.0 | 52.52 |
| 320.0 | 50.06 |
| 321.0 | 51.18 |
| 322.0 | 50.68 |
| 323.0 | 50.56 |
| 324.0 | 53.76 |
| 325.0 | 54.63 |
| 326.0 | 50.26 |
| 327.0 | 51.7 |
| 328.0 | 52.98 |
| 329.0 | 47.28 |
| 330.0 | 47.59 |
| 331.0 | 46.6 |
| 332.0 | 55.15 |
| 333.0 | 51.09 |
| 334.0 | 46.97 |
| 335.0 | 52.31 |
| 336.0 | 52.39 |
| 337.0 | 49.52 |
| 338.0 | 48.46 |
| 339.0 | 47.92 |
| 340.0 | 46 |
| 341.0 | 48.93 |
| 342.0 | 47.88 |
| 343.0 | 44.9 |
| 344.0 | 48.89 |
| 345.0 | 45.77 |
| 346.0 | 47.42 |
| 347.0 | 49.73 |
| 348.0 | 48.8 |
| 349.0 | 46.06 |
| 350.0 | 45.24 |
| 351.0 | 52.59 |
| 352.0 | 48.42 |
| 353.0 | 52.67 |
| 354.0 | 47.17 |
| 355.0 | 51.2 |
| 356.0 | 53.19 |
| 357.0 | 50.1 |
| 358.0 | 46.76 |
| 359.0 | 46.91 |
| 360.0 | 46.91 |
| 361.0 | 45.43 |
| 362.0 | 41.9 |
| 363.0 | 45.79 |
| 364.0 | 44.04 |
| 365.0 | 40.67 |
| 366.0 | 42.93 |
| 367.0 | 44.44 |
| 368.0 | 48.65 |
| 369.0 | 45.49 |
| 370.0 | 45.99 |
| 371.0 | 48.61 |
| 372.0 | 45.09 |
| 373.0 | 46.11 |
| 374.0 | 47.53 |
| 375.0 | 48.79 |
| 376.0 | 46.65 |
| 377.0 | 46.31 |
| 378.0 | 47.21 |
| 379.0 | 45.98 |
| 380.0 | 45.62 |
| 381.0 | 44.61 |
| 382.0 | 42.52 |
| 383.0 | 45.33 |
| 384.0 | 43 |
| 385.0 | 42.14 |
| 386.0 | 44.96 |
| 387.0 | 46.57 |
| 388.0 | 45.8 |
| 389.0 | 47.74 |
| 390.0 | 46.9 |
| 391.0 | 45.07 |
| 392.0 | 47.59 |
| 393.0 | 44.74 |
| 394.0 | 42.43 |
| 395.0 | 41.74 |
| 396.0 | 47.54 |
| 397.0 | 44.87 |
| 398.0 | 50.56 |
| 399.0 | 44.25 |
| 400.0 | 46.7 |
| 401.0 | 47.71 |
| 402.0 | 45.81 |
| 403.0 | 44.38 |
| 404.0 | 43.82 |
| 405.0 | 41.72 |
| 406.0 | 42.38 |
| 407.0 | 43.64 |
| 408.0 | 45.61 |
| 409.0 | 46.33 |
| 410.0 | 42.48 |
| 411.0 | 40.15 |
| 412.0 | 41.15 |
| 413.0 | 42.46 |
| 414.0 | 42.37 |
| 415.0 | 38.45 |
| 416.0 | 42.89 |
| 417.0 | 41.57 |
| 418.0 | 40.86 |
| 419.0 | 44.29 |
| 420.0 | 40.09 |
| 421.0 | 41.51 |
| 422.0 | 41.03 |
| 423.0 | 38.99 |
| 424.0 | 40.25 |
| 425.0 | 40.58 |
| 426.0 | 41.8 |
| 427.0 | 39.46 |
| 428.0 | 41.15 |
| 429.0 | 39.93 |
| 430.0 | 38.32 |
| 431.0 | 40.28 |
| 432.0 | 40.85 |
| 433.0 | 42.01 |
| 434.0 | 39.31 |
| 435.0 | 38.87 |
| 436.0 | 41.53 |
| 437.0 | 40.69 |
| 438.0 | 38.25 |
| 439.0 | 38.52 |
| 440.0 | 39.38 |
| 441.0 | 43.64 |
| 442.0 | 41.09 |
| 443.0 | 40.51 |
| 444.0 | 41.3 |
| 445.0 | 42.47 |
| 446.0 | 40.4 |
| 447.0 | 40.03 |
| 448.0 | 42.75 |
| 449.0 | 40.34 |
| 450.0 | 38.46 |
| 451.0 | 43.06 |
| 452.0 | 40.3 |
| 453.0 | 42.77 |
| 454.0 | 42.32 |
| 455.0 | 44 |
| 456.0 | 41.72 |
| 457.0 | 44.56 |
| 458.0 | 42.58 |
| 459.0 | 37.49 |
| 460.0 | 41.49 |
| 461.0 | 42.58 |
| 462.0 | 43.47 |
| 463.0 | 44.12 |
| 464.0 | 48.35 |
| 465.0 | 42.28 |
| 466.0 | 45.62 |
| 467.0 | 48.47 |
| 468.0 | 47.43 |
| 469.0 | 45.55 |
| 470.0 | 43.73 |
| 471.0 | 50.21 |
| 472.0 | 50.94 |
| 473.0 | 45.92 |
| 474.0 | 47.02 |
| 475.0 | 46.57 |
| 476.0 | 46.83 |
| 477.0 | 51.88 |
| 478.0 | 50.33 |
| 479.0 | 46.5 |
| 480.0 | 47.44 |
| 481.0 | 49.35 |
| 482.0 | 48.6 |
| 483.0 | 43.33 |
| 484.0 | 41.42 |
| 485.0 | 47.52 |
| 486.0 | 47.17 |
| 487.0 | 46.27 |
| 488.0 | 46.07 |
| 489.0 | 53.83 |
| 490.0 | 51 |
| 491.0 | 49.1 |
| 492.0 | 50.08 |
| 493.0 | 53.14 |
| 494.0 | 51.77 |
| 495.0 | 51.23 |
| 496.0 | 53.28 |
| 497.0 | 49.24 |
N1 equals 17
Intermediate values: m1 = 57.8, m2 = 41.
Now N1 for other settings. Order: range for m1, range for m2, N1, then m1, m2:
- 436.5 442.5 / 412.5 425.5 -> -1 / 40.3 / 41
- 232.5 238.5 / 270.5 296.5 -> 6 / 61.8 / 56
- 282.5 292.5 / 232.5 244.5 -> -9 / 54.7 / 63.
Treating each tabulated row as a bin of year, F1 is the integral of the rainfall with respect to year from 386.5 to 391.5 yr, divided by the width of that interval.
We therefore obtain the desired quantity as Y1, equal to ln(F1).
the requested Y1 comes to 3.84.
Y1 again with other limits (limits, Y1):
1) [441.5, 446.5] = 3.72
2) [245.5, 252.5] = 4.21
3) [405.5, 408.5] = 3.78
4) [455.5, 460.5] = 3.73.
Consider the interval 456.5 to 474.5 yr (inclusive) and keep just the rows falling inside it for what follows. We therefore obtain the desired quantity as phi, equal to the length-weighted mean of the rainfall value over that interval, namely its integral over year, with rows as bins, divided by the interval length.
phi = 45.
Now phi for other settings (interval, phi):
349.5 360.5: 49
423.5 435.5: 40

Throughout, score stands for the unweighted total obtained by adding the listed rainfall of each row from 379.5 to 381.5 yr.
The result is 90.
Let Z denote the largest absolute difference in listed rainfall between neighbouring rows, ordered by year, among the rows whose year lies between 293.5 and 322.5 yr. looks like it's 7.2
